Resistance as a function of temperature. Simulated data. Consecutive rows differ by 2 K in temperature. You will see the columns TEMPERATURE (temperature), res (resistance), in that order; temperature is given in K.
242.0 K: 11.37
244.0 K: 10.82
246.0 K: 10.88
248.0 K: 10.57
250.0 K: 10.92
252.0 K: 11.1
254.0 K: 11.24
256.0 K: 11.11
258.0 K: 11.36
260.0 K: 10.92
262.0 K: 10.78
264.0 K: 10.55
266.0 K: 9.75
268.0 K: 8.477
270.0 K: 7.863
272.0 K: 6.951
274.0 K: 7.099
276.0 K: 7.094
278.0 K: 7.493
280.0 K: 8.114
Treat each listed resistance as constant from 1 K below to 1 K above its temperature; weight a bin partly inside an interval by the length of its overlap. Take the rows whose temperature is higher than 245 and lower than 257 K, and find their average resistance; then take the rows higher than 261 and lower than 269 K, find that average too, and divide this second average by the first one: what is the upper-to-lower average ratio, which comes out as 0.90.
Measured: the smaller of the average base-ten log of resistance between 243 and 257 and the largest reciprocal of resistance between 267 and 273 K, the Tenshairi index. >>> 0.144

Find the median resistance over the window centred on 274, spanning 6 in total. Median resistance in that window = 7.1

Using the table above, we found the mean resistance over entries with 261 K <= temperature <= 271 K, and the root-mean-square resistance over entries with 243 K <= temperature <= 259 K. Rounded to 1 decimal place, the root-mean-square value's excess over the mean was 1.5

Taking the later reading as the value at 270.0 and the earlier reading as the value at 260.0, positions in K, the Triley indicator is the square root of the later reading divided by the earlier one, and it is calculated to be 0.85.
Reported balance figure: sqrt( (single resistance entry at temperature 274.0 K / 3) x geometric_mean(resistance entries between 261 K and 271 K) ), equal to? 4.7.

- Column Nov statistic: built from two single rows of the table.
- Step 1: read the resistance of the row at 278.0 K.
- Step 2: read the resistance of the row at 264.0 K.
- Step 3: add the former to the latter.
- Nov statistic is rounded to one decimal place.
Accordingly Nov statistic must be 18.0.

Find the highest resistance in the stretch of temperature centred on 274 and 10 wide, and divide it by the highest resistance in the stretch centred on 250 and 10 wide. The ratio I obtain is 0.70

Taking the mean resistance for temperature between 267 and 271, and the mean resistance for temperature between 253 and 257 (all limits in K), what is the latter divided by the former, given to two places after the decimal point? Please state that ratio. 1.37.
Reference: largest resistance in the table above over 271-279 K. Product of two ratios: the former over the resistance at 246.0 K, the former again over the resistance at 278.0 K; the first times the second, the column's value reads 0.69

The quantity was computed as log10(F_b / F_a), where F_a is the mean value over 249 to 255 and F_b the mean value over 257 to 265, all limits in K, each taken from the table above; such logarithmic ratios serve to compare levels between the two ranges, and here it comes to -0.007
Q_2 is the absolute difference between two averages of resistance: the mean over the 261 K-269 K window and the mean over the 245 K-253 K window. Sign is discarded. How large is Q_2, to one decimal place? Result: 1.0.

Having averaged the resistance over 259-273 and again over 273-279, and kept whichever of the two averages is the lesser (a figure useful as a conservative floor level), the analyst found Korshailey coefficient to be 7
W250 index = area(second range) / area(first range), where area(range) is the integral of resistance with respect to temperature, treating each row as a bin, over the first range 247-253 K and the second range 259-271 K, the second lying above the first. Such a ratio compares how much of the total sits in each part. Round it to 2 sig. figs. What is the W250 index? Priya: 1.8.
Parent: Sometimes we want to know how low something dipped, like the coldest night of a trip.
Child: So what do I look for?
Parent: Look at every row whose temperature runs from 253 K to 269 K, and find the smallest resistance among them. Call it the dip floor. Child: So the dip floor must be 8.477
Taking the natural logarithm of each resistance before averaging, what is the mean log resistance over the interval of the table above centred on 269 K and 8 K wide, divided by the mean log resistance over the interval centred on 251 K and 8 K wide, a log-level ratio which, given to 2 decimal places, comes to 0.88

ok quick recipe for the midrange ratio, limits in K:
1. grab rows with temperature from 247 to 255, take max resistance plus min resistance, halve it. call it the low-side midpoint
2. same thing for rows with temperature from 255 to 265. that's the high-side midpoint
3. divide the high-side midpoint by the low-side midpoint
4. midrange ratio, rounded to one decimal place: 1.0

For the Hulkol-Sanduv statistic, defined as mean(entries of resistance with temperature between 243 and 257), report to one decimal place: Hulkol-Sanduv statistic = 10.9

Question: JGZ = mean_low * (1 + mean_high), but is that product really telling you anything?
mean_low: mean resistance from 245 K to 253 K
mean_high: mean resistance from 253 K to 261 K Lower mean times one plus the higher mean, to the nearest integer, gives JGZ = 132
